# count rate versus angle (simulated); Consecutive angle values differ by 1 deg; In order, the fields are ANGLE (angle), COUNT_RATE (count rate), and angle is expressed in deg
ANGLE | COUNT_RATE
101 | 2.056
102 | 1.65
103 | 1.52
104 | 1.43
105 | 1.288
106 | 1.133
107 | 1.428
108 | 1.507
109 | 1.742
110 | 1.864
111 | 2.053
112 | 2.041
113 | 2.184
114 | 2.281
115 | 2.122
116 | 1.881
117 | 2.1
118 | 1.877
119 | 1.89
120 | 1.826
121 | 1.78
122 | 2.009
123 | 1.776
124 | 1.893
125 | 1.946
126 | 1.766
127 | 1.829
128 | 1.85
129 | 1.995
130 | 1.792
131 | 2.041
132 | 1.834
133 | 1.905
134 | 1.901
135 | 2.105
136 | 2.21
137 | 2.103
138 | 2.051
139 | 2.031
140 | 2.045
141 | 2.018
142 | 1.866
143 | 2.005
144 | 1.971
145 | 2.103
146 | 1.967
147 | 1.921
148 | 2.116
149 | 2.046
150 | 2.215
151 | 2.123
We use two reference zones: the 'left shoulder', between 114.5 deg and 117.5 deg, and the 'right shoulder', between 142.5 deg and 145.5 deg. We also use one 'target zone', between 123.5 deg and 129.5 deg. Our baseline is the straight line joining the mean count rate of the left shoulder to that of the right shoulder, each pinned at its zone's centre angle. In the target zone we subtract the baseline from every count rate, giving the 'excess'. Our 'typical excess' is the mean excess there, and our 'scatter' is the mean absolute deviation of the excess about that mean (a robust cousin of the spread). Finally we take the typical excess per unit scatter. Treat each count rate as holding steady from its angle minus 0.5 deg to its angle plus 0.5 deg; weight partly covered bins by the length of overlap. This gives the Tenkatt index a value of -2.3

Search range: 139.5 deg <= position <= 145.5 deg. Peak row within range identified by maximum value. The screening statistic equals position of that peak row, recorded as 145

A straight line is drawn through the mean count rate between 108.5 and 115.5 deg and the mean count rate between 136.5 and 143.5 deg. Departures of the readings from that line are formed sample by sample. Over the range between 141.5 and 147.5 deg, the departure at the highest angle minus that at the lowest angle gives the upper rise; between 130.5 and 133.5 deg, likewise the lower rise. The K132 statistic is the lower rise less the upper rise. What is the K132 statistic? -0.19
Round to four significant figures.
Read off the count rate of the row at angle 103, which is 1.520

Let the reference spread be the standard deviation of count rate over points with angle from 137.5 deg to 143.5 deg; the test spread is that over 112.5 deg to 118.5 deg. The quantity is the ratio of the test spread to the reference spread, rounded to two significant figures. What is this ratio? 2.4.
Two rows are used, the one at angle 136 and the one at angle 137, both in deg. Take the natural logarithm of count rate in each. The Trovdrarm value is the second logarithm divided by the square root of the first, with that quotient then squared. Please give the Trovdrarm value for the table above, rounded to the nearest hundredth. 0.70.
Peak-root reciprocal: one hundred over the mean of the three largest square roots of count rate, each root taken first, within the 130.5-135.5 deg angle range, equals 70.4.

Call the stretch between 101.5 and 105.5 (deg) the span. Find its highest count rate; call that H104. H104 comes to 1.65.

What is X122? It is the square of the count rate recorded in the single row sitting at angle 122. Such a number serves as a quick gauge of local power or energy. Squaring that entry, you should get 4.0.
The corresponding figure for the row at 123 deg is 3.2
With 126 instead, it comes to 3.1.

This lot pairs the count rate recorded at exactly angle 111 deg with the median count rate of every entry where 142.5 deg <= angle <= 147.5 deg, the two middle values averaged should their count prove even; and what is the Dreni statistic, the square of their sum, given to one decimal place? 16.2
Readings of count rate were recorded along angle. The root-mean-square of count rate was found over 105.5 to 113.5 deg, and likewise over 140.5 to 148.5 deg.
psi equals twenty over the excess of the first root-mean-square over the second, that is -91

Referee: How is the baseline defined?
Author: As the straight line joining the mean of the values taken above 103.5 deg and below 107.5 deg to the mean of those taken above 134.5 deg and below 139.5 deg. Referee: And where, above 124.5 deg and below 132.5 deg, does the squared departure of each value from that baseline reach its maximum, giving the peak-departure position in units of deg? 125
